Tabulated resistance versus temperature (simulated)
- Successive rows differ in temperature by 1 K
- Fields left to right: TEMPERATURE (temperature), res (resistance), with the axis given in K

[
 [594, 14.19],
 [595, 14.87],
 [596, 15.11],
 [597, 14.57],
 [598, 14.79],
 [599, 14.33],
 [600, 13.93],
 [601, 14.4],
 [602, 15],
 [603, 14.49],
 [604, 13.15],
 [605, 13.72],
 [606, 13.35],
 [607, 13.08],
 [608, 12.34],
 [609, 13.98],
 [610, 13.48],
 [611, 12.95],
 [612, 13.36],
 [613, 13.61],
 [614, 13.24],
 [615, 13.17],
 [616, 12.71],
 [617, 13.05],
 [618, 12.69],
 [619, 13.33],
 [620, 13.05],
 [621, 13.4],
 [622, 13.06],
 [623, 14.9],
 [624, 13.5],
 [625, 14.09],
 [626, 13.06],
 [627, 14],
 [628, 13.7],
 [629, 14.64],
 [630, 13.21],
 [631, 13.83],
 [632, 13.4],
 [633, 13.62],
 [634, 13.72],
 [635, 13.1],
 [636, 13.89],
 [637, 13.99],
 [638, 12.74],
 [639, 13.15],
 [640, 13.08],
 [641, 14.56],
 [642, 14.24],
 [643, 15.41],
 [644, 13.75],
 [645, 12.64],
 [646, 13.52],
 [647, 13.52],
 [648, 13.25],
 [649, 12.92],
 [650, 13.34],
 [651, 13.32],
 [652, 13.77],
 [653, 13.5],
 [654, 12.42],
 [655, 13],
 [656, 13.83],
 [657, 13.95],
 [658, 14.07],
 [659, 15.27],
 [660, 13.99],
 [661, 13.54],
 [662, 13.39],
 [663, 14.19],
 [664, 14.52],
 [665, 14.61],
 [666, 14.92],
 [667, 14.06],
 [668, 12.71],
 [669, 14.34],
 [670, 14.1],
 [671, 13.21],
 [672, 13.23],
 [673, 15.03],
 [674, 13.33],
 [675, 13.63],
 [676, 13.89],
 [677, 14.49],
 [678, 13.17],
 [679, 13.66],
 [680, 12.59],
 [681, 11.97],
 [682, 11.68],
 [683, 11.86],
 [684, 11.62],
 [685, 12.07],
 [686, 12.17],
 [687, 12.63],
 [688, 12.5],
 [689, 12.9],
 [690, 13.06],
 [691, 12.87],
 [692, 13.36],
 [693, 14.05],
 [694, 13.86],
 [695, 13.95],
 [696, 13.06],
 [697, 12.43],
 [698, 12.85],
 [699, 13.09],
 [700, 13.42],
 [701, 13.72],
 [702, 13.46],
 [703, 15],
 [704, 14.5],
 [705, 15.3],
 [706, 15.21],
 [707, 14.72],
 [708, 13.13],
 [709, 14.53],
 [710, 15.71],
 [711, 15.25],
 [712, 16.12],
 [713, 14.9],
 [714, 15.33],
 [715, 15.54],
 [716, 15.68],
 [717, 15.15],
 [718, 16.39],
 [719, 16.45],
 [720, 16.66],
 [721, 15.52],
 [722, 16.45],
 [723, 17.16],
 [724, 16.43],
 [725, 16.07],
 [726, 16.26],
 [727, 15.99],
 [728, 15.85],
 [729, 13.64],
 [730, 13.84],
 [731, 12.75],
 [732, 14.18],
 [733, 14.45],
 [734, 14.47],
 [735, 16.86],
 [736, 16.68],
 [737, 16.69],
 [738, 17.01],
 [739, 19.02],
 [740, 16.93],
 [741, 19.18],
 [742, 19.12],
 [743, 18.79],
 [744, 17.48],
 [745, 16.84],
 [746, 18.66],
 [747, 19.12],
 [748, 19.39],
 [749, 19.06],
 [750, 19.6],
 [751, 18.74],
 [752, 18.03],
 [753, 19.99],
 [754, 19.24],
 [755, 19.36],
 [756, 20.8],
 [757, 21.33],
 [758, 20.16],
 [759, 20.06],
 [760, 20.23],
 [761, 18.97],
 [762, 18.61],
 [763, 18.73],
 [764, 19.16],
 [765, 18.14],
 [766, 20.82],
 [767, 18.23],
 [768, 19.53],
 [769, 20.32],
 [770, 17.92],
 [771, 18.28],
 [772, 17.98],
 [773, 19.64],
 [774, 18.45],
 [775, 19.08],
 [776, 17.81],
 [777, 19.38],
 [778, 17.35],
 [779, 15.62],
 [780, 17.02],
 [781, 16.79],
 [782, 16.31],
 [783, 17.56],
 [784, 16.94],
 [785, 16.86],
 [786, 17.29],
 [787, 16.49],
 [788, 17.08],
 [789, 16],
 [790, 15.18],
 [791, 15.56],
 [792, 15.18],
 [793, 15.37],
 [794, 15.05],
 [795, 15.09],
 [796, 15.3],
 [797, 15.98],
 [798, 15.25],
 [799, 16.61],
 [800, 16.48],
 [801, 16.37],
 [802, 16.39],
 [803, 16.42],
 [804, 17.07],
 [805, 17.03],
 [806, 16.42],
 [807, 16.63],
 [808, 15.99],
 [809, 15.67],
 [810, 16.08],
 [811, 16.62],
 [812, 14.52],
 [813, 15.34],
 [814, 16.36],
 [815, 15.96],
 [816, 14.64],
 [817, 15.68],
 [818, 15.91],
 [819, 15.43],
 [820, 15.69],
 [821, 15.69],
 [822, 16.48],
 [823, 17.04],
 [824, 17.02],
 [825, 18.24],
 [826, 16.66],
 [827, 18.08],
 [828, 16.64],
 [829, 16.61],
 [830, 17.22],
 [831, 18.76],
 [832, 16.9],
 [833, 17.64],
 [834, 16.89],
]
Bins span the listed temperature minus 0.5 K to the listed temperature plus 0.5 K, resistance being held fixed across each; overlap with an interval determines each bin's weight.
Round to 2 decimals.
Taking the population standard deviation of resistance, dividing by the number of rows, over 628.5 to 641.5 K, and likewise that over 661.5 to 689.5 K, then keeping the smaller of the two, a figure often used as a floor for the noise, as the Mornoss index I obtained 0.55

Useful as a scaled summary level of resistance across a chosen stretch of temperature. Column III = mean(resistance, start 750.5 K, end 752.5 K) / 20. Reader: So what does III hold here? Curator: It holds 0.92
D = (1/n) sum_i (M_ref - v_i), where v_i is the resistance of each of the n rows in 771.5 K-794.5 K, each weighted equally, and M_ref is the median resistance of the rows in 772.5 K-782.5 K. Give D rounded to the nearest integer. 1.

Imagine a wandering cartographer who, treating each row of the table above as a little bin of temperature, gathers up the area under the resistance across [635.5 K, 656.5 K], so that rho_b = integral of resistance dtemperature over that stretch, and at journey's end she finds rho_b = 284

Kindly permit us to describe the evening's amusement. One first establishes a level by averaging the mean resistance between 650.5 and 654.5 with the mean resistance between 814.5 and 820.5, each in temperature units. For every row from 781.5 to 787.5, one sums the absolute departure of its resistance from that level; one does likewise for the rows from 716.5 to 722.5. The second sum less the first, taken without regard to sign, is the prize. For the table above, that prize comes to 4.8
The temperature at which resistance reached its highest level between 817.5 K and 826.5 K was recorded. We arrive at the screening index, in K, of 825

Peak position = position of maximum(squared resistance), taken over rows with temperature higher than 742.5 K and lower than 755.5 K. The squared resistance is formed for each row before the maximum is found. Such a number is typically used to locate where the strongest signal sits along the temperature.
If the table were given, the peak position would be 753 K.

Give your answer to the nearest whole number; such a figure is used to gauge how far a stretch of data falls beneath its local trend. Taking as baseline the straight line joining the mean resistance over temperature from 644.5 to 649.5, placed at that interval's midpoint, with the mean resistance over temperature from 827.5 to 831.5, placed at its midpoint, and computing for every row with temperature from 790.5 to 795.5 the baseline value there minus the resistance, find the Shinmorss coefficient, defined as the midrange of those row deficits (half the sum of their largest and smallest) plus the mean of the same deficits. 2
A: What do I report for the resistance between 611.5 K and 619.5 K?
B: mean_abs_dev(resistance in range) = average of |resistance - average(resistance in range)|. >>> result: 0.25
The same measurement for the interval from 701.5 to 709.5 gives 0.59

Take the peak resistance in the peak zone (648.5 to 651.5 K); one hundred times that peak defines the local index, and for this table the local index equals 1334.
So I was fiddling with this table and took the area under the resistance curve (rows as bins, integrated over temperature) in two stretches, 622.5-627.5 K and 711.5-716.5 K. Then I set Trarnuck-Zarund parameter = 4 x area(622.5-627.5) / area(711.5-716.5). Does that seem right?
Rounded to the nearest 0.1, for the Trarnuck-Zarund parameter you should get 3.6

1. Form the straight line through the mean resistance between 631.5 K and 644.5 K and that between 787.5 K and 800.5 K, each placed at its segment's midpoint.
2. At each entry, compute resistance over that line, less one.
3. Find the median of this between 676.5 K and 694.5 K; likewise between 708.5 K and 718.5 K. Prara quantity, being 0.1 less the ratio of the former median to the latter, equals 2.4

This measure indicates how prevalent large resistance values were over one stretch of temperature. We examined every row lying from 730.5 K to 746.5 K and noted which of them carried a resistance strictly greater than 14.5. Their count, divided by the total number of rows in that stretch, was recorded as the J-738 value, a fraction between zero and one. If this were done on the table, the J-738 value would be 0.75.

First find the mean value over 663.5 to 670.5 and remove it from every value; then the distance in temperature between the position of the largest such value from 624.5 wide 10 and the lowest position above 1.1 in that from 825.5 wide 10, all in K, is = 198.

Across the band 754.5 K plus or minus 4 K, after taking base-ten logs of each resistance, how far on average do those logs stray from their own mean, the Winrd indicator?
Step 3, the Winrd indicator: 0.019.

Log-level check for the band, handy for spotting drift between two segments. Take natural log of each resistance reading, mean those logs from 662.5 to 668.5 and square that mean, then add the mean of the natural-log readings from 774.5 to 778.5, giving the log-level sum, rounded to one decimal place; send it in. 9.9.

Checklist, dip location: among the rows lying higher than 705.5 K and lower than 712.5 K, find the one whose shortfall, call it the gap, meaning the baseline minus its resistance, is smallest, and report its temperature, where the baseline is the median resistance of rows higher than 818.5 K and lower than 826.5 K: 712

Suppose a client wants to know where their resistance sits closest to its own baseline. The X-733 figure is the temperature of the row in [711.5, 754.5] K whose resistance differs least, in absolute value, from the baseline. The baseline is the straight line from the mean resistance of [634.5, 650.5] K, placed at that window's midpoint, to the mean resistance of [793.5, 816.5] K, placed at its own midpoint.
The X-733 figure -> 713 K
